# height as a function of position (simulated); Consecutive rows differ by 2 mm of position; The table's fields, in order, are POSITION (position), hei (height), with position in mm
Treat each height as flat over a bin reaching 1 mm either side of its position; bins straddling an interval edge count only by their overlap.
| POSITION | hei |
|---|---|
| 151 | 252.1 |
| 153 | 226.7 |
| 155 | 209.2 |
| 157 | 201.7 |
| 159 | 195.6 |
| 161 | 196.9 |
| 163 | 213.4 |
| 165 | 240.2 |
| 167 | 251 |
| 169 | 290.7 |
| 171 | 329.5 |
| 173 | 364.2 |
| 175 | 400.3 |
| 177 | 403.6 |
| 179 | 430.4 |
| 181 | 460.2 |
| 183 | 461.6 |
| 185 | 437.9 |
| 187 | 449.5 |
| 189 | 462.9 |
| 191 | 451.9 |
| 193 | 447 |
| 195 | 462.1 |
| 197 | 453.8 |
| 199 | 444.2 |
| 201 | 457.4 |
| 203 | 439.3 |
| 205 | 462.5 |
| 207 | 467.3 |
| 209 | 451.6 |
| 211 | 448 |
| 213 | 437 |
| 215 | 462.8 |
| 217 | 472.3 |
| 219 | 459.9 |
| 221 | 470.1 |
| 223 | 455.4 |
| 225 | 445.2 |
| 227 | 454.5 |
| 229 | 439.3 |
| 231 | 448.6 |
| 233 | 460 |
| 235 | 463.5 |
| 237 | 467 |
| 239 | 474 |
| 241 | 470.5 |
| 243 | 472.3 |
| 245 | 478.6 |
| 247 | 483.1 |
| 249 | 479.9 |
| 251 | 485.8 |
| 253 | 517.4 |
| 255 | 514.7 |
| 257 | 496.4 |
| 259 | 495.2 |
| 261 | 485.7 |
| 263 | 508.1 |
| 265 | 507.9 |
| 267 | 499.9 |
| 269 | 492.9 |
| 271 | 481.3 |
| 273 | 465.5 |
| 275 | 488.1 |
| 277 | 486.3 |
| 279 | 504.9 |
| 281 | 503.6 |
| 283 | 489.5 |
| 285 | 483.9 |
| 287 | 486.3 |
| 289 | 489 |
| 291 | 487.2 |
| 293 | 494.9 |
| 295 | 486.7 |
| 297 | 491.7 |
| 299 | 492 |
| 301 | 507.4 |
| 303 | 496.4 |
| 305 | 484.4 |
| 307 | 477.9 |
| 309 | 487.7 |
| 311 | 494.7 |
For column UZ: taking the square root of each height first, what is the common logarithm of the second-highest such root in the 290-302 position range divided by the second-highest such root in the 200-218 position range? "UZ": 0.012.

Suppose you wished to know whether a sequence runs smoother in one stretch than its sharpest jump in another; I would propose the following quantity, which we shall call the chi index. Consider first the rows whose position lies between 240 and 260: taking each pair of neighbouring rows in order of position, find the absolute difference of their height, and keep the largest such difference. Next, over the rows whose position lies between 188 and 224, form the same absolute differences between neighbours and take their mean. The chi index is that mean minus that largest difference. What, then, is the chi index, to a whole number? -19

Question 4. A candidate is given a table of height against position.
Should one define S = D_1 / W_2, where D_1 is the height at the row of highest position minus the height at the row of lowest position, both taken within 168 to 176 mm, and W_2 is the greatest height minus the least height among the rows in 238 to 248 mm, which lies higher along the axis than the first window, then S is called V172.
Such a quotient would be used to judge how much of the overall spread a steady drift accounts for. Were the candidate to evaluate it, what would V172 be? 8.7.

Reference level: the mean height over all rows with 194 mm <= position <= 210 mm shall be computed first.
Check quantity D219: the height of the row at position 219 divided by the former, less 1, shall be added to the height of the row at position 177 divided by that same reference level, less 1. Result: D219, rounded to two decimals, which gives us -0.10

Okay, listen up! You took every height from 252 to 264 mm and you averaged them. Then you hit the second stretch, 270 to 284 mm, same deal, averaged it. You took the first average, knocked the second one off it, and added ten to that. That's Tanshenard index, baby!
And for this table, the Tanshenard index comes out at 24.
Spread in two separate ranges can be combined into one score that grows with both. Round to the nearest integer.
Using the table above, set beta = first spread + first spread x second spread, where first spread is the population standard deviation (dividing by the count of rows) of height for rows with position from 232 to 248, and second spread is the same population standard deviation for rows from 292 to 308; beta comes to 66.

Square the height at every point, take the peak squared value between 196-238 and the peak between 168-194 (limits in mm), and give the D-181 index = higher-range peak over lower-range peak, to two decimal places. 1.04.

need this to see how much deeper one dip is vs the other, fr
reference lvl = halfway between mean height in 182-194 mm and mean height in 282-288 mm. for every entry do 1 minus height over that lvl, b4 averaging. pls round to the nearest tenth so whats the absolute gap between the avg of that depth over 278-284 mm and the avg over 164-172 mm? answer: 0.5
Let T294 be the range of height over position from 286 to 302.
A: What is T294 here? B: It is 21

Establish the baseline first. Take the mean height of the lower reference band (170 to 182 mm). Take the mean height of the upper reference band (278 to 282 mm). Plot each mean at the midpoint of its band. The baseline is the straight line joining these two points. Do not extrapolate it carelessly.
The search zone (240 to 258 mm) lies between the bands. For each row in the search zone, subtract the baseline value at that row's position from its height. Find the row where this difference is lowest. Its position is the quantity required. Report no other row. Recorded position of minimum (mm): 243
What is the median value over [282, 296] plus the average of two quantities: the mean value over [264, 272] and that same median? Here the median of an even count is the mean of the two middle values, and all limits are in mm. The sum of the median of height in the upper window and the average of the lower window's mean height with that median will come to 979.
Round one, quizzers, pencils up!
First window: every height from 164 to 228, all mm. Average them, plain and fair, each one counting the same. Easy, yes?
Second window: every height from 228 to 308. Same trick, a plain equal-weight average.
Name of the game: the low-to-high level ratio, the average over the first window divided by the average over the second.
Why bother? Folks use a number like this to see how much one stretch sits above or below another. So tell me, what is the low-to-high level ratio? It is 0.88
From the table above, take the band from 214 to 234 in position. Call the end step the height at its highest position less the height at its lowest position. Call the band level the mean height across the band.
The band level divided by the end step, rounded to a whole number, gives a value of -163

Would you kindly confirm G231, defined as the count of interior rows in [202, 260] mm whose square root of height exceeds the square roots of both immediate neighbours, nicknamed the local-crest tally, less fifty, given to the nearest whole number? -43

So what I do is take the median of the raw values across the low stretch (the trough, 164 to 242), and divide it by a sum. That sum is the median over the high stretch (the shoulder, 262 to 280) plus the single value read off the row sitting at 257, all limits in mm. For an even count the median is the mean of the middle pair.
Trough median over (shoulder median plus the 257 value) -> 0.46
